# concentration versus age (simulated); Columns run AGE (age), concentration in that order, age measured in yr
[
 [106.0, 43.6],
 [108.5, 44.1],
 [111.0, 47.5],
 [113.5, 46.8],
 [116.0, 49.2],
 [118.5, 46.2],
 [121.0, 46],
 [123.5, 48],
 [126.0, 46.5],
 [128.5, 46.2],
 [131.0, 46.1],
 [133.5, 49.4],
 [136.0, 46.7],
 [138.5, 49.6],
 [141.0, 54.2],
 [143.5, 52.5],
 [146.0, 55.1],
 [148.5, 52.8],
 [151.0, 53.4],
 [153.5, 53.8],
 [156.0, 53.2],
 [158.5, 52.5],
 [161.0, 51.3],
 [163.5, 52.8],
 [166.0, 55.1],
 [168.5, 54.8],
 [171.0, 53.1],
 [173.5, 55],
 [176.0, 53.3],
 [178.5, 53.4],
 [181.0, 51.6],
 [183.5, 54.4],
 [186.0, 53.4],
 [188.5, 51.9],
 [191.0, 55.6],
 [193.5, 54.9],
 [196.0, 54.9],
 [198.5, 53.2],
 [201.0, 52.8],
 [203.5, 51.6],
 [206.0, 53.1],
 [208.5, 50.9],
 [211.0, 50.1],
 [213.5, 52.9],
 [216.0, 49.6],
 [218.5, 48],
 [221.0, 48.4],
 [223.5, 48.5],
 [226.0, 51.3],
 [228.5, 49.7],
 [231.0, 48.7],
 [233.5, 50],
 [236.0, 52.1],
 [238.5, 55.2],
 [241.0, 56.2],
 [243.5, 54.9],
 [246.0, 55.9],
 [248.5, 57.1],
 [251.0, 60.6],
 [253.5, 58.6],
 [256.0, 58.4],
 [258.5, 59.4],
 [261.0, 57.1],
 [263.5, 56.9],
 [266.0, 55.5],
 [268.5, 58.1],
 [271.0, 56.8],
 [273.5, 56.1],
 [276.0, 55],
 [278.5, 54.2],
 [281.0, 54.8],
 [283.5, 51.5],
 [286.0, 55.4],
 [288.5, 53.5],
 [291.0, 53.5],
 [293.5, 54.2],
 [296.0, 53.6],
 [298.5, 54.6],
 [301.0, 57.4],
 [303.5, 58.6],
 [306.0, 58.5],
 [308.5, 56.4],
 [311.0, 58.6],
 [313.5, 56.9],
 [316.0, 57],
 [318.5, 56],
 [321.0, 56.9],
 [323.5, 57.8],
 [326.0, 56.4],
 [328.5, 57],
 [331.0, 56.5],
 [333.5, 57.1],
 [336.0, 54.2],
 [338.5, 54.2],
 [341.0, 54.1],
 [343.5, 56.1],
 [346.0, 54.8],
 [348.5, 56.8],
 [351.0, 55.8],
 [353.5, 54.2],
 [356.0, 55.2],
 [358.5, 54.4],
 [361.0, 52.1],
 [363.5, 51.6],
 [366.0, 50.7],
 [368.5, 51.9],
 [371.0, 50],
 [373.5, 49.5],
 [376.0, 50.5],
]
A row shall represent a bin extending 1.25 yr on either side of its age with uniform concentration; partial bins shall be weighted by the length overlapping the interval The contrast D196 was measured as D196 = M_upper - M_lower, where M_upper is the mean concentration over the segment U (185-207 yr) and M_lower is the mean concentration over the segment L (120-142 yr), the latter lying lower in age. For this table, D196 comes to 5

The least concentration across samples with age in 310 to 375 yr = 49.5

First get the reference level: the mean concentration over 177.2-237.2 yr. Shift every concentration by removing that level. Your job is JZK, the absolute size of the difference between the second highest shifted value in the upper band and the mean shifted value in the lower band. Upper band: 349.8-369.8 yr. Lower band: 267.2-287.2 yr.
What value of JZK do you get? 0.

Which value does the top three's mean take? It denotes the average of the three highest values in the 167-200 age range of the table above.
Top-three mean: 55.2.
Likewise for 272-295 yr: 55.5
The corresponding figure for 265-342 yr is 58.6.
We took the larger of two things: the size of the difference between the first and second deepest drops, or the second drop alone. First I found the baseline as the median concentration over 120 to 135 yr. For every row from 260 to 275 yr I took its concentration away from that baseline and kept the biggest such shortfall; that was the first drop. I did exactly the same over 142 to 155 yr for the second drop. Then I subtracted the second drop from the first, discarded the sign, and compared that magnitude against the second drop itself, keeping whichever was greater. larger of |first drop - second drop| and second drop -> 3.0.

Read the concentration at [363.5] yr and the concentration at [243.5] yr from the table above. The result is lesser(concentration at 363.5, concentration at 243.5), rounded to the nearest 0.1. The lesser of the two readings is 51.6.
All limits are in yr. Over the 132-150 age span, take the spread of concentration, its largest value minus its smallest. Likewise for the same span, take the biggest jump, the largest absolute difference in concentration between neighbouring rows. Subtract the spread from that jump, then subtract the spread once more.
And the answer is -12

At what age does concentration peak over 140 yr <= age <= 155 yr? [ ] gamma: 146.0 yr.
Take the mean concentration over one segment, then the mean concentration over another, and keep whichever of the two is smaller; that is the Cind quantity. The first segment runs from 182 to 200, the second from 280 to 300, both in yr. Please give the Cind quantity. 53.9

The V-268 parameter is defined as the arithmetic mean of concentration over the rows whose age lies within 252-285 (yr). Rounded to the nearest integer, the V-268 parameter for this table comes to 56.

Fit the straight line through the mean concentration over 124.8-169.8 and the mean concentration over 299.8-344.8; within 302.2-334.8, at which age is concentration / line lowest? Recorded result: 318.5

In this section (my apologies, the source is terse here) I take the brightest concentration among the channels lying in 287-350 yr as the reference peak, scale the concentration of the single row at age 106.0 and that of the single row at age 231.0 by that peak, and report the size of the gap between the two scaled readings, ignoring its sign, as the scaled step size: 0.09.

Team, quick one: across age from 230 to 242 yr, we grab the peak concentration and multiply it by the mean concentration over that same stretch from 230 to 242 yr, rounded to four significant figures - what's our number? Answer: 2947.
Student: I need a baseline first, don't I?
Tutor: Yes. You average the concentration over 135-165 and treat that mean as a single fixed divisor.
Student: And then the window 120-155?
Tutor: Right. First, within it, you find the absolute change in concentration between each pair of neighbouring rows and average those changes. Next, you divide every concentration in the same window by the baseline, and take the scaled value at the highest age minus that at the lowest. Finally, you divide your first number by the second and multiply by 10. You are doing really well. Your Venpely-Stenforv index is 129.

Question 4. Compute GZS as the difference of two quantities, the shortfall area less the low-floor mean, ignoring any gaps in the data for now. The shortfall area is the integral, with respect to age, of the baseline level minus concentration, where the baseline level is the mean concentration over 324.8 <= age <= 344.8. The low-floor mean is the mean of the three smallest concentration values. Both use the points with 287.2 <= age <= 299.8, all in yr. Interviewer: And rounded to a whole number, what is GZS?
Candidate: -31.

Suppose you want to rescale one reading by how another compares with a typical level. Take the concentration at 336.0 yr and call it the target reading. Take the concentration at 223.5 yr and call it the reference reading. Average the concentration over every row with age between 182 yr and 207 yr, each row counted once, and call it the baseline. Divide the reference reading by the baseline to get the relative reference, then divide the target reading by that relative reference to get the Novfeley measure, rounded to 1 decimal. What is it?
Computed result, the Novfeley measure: 59.9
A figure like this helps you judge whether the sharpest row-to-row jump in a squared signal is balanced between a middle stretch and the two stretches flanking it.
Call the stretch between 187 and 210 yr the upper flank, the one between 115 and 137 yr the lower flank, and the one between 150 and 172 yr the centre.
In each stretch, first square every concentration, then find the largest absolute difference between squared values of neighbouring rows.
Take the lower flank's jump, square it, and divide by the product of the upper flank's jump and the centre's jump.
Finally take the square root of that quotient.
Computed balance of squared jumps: 1.0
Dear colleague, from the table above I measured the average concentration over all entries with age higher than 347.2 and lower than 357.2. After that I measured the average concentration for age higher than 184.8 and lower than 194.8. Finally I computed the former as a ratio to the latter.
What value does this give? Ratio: 1.03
